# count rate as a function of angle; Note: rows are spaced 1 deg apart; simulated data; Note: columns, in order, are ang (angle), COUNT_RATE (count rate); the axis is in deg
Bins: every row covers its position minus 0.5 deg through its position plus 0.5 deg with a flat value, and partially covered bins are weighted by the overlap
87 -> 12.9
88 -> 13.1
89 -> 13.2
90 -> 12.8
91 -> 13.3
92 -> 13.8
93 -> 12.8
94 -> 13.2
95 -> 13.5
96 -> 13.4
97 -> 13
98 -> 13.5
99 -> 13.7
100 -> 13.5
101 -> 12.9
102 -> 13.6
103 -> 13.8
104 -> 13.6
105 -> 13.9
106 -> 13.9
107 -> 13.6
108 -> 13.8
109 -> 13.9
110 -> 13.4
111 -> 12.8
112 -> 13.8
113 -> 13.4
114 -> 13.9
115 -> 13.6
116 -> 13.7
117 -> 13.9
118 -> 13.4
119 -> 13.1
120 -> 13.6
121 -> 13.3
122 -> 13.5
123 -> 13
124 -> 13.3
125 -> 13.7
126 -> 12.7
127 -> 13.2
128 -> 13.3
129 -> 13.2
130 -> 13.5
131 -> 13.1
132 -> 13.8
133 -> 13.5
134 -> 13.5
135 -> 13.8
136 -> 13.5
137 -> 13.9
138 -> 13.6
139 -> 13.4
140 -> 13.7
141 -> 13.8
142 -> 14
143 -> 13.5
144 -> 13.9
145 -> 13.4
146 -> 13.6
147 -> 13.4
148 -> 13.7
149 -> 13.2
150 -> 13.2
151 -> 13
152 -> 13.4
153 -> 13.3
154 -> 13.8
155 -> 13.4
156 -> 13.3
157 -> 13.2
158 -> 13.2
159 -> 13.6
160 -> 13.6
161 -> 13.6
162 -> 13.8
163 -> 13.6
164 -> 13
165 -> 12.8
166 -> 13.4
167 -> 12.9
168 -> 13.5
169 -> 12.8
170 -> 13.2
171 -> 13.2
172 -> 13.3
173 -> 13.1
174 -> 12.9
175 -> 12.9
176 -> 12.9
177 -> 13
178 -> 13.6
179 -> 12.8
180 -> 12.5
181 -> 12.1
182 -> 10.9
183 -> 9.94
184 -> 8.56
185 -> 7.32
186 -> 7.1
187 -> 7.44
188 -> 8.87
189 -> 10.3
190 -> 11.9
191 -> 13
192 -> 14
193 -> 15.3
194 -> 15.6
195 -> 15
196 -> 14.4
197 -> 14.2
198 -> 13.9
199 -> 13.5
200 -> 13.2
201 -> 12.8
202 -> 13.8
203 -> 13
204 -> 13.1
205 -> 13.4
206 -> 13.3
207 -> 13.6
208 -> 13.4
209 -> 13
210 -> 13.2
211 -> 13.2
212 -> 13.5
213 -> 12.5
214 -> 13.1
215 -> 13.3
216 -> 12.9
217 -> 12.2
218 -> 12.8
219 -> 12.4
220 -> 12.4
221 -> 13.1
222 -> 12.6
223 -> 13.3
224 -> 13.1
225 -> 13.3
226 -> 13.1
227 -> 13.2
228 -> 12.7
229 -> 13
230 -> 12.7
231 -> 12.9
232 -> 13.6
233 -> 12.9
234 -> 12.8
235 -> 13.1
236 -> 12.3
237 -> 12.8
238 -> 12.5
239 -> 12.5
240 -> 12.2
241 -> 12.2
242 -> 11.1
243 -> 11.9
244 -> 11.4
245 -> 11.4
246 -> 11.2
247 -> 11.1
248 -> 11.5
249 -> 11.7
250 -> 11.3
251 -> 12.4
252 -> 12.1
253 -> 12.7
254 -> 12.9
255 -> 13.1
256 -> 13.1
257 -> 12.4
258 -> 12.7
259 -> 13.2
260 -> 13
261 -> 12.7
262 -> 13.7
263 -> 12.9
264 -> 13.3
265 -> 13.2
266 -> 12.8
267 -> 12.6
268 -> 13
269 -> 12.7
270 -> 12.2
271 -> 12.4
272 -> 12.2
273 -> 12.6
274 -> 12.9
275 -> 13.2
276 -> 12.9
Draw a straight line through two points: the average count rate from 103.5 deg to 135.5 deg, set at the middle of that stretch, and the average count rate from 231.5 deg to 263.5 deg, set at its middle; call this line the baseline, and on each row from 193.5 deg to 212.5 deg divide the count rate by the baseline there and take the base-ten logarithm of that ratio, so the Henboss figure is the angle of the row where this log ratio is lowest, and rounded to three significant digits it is 201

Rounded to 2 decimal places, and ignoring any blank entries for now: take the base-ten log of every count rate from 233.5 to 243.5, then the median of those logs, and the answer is 1.09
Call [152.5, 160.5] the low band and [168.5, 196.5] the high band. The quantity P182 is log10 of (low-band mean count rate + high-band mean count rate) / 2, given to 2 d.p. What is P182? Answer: 1.11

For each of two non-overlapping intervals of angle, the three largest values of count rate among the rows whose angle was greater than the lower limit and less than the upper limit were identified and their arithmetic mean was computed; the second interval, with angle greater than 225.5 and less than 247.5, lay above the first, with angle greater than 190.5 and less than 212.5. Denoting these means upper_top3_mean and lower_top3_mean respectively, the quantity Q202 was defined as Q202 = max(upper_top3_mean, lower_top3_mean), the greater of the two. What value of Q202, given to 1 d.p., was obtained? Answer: 15.3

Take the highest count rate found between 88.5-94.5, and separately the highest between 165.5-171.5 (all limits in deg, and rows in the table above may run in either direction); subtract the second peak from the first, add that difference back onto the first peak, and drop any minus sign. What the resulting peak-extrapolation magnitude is 14.10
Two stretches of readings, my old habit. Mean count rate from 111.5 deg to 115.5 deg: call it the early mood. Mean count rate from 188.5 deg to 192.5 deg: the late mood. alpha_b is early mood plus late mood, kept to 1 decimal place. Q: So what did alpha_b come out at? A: 26.0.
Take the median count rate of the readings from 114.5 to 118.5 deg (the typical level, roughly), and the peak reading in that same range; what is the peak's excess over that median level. 0.25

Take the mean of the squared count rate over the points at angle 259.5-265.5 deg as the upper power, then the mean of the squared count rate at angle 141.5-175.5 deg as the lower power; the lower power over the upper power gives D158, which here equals 1.03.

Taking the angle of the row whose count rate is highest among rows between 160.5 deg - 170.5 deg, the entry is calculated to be 162 deg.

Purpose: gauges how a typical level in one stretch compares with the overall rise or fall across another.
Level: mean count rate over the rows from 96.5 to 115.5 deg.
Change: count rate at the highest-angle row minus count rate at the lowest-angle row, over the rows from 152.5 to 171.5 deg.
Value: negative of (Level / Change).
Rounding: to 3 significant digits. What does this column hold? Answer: 136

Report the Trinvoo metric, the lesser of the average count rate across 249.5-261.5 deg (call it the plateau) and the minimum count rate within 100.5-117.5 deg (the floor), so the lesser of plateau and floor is 12.6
